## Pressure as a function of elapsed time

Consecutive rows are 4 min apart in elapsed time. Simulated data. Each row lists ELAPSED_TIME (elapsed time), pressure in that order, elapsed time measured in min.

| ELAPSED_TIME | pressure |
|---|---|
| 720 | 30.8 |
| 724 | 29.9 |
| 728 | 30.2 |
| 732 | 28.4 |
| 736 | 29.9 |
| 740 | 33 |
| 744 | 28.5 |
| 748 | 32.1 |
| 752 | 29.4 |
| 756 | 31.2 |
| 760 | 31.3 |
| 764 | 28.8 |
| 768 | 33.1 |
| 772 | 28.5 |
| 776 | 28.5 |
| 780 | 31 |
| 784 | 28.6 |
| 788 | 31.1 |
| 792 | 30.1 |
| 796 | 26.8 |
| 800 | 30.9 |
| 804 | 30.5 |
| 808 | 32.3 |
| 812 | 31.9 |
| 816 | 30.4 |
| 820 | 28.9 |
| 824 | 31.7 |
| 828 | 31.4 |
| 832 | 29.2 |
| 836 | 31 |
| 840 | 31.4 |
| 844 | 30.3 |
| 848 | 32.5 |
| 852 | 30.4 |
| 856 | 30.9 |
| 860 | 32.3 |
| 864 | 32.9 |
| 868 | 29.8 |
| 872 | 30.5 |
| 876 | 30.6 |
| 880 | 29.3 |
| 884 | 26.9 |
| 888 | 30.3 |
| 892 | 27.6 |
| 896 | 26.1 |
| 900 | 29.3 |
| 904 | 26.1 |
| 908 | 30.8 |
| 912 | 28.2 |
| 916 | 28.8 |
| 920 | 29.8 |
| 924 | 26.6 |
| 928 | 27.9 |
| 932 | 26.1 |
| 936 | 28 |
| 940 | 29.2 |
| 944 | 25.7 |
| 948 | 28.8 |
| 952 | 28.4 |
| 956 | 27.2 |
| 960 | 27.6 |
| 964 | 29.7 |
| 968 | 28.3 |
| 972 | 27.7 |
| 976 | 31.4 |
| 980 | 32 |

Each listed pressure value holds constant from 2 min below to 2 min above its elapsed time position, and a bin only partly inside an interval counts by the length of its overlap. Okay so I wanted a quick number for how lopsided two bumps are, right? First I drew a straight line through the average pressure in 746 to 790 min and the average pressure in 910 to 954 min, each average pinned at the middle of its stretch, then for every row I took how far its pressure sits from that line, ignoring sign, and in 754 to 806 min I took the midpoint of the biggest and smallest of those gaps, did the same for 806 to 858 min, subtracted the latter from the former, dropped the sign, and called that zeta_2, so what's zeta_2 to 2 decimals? 0.14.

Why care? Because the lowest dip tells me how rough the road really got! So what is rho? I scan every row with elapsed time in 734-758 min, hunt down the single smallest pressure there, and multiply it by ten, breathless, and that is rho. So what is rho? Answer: 285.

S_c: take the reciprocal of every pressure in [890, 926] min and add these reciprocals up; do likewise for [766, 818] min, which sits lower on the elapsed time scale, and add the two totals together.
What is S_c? 0.75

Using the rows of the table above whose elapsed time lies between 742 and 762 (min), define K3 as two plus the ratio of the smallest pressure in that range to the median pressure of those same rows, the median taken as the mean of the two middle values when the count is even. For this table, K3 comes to 2.91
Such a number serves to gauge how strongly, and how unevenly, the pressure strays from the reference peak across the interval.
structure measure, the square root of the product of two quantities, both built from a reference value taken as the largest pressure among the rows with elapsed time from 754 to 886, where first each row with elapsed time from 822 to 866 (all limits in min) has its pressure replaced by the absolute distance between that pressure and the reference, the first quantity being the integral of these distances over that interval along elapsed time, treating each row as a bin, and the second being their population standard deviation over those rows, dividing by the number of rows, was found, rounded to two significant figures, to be 9.1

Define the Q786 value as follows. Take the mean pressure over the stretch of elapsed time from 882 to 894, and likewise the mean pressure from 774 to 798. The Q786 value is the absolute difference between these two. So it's 1.1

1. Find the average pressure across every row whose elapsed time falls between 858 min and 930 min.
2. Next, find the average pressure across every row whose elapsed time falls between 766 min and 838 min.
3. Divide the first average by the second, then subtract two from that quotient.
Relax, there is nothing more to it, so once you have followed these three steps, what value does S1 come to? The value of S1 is -1.04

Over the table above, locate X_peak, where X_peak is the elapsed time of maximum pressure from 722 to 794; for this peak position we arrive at 768 min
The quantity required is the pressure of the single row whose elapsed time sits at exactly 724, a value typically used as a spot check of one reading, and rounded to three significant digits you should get 29.9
